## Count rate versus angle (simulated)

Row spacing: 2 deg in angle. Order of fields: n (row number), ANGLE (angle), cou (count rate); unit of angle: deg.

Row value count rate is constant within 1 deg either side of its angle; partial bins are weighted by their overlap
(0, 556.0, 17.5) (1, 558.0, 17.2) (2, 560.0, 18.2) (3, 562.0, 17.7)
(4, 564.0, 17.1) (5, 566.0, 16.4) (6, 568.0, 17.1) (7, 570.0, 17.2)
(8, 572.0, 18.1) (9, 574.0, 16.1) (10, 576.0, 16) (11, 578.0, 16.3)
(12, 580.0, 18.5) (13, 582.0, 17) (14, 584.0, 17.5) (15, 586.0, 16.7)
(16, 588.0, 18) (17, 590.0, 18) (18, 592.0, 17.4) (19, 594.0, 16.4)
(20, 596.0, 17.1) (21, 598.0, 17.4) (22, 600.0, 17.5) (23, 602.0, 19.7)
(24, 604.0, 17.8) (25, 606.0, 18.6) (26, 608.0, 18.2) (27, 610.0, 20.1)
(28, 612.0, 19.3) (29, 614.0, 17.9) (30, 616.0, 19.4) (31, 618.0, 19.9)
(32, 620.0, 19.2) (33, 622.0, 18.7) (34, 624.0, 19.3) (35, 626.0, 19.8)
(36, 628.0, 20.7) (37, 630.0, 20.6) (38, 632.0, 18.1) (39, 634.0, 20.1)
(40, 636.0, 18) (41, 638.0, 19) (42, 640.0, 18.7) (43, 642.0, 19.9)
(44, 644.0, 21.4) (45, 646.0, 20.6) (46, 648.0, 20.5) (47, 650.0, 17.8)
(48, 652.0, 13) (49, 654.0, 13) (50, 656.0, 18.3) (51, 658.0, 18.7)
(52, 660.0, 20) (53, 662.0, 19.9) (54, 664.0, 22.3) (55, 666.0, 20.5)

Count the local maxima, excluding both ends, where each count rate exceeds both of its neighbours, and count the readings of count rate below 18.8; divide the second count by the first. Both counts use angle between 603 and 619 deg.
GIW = 2.0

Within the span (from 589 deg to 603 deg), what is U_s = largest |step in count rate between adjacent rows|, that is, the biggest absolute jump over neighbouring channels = 2.2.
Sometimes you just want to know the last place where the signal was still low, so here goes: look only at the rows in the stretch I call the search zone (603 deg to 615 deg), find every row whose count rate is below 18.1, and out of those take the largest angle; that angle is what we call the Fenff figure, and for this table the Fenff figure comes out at 614.0 deg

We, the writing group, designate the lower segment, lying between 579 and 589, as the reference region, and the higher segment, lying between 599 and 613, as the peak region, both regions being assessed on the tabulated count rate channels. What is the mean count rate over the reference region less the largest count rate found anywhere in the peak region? -2.6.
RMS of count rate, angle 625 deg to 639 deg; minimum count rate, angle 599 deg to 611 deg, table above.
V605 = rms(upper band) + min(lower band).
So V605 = 37.0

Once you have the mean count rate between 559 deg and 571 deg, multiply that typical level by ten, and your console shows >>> 173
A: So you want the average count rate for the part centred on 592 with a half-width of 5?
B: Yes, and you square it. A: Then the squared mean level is 302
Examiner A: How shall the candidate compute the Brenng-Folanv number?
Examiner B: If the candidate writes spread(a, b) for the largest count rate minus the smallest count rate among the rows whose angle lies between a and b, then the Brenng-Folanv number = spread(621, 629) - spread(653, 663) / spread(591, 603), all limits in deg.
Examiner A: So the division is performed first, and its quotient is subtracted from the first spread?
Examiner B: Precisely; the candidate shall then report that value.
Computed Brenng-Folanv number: 0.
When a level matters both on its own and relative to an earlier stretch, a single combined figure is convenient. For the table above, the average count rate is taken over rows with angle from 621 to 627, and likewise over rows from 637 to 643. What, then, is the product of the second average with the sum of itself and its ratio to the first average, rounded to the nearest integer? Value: 388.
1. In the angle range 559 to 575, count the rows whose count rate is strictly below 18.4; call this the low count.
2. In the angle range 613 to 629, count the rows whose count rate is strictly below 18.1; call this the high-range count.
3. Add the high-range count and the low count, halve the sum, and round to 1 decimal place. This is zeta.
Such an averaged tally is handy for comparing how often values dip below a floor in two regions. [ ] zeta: 4.5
